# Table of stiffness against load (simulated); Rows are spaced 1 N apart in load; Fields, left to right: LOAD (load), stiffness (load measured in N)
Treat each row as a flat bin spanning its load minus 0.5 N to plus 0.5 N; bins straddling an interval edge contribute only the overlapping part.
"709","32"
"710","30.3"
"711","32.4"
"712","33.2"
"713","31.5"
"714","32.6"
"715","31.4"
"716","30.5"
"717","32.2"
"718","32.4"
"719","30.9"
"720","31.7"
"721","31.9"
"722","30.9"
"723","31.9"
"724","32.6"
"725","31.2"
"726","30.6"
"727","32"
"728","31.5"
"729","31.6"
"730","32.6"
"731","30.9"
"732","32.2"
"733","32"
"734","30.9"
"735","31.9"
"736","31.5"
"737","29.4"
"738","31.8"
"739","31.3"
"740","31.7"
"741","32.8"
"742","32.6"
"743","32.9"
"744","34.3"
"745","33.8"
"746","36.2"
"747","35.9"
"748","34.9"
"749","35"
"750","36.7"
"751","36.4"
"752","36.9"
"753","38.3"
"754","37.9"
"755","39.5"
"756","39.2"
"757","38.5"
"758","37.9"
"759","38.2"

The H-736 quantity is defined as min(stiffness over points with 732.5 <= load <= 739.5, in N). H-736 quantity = 29.4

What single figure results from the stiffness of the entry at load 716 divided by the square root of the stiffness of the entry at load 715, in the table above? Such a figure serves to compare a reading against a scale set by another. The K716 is 5.4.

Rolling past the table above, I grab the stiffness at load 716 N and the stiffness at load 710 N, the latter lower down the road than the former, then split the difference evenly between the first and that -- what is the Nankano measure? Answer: 30.4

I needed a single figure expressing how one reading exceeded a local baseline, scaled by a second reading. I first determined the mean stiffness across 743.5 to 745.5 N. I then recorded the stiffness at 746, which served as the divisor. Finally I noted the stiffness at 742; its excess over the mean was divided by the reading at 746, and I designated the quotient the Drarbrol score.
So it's -0.04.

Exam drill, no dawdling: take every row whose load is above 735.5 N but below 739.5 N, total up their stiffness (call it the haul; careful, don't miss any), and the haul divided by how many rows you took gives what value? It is 31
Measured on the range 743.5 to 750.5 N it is 35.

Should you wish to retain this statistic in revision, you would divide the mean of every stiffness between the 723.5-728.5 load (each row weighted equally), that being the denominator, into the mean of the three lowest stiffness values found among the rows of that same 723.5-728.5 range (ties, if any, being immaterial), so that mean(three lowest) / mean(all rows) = 0.985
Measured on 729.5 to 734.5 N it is 0.986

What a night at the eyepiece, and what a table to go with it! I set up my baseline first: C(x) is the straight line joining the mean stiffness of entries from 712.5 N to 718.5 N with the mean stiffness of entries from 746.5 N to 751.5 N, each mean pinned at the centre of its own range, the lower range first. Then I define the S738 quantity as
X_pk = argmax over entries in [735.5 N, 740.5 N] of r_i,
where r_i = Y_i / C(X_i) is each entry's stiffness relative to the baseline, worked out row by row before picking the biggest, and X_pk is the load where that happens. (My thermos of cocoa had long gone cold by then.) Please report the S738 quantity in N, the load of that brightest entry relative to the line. 738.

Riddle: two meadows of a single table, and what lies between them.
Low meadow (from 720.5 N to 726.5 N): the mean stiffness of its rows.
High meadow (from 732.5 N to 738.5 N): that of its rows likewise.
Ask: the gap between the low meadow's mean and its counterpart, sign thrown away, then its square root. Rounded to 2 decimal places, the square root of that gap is 0.52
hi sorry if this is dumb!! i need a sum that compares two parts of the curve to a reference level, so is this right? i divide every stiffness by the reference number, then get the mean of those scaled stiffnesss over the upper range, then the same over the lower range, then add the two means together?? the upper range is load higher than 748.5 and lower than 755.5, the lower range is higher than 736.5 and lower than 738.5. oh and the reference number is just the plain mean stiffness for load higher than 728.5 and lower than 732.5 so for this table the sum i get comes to 2.13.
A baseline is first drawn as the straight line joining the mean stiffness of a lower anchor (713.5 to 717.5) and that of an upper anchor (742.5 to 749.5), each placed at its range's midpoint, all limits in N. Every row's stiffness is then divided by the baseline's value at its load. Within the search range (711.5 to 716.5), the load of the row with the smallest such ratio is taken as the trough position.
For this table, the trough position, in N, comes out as 716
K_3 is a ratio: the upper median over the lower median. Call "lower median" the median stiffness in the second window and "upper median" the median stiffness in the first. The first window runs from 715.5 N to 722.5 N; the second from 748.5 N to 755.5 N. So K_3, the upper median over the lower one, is 0.86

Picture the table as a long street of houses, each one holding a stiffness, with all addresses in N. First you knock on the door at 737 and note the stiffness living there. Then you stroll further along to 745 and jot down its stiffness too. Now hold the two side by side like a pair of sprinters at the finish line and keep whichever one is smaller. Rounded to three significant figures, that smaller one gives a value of 29.4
